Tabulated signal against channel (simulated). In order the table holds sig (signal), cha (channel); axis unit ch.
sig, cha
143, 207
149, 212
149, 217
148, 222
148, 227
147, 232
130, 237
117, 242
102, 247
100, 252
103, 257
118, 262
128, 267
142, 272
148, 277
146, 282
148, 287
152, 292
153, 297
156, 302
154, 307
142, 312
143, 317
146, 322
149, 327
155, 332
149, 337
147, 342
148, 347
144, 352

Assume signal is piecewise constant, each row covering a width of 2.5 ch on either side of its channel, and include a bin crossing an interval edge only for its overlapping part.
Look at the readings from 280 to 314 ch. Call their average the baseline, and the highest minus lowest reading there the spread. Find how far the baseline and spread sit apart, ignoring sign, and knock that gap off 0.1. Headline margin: -136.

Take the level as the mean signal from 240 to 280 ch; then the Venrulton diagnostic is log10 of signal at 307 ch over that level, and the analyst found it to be 0.11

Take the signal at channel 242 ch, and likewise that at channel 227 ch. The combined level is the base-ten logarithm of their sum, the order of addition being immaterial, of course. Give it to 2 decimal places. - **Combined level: 2.42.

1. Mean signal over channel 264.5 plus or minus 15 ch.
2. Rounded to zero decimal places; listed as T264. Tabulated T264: 123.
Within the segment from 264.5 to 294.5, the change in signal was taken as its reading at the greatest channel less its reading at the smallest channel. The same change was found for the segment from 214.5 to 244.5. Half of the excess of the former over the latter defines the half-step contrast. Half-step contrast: 28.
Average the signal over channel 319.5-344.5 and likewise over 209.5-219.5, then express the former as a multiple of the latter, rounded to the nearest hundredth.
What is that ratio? 1.00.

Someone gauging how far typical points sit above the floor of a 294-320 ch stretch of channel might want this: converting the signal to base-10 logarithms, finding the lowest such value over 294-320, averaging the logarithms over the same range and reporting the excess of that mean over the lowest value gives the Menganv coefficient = 0.022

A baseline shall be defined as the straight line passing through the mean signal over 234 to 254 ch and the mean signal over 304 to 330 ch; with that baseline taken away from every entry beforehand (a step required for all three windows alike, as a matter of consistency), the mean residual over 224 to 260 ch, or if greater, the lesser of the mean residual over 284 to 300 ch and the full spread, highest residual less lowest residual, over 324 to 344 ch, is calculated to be 13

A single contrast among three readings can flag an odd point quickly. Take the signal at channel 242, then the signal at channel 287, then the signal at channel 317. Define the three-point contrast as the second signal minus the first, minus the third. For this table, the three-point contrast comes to -112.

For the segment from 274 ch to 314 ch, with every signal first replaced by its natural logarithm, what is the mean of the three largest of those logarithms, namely 5.039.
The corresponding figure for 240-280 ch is 4.935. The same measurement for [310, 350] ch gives 5.017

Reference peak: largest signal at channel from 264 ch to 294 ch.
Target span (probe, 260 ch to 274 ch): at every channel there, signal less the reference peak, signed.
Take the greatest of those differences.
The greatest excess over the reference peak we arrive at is -10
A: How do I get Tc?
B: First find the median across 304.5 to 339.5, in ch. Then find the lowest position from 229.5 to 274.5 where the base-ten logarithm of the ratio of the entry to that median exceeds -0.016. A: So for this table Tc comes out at 232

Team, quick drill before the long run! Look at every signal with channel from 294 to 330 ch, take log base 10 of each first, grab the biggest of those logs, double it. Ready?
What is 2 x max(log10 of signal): 4.39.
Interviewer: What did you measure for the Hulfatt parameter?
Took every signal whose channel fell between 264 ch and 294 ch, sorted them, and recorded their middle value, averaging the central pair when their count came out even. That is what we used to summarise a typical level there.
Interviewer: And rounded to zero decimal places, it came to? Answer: 147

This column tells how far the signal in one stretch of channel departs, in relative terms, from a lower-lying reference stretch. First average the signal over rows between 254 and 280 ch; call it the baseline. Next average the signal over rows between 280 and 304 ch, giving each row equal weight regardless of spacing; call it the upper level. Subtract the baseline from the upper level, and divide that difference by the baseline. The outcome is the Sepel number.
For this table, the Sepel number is 0.18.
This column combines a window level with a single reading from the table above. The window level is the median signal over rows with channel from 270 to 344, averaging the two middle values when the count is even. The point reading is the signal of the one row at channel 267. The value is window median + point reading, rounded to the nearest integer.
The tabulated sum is 276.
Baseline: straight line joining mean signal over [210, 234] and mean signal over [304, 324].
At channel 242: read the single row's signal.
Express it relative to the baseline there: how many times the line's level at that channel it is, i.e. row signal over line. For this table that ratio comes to 0.79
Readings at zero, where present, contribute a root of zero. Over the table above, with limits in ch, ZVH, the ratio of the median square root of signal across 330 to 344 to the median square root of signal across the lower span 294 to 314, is 0.99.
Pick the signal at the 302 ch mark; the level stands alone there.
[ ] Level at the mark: 156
